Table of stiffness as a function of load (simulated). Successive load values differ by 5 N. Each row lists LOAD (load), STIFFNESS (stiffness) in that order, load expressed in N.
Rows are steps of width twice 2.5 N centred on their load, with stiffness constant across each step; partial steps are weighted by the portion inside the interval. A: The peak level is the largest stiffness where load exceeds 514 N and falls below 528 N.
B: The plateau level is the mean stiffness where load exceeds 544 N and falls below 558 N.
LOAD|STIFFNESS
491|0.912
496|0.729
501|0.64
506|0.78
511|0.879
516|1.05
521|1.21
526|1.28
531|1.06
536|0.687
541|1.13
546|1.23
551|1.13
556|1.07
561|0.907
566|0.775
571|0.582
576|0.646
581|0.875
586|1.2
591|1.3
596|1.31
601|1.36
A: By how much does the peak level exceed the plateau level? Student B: 0.1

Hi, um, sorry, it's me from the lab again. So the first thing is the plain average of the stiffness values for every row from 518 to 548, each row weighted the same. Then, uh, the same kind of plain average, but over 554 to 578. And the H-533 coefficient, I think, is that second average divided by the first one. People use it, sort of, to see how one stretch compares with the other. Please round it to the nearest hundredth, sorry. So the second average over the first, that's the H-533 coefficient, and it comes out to 0.72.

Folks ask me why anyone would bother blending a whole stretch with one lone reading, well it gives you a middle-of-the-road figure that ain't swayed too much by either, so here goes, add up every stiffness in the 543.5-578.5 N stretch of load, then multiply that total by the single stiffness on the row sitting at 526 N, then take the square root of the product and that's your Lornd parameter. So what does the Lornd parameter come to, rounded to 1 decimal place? 2.8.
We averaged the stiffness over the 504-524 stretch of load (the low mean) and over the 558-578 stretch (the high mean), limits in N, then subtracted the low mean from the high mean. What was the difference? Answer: -0.25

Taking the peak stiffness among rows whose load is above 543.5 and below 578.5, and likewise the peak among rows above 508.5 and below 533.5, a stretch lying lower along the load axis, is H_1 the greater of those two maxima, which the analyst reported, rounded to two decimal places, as 1.28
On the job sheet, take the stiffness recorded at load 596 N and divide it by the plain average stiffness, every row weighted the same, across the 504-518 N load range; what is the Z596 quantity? 1.45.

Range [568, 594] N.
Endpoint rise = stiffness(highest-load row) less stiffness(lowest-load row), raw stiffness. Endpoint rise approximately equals 0.72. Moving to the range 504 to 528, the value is 0.50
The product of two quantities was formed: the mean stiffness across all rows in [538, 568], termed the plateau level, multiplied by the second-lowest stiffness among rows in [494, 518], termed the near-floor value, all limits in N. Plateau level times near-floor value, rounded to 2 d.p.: 0.76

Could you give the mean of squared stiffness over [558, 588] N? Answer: 0.73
